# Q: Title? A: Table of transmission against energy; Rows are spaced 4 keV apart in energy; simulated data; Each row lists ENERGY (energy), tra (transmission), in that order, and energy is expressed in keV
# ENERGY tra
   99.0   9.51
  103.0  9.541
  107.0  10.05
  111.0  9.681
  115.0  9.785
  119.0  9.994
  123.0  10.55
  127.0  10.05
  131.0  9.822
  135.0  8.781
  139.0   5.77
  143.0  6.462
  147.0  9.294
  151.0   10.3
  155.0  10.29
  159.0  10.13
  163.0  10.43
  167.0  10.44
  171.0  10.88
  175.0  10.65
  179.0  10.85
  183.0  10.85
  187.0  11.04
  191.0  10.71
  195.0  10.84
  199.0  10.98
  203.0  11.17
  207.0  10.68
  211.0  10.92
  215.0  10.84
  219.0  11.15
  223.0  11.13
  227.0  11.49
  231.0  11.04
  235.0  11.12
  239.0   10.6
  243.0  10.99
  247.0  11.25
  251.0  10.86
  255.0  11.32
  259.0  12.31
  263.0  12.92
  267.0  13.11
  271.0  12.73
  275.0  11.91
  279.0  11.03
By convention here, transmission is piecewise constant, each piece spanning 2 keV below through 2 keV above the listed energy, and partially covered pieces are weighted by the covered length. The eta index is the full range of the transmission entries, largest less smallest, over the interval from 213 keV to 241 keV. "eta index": 0.9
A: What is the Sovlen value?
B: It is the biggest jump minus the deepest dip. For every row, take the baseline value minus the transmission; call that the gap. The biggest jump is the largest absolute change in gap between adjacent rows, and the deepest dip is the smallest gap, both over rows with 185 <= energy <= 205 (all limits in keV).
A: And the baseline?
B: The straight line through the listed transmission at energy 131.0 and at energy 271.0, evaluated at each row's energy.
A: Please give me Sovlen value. 0.5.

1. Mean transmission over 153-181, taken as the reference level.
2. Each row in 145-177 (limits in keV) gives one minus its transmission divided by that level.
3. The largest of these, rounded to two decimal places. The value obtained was 0.12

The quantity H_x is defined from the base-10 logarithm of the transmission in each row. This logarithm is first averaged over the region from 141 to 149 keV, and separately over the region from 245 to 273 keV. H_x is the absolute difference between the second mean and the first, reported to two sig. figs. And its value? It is 0.19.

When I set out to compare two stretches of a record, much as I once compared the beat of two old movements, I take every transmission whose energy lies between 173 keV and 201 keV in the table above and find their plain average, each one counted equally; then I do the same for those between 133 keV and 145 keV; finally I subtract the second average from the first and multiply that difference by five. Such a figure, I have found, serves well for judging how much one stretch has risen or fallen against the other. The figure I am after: 19.2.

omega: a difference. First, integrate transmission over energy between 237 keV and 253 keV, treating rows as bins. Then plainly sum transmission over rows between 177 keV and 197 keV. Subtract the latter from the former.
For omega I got 121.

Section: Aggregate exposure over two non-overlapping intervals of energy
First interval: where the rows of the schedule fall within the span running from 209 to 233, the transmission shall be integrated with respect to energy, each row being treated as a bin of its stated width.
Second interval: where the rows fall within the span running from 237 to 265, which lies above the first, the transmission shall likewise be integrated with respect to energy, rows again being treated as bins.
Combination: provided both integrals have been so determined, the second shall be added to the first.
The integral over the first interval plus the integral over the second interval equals 587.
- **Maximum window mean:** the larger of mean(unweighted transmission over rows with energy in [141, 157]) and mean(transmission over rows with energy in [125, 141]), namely 9.1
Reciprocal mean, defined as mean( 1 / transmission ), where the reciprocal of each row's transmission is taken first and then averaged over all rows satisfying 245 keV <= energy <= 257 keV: 0.090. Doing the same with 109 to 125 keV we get 0.100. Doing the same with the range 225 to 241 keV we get 0.090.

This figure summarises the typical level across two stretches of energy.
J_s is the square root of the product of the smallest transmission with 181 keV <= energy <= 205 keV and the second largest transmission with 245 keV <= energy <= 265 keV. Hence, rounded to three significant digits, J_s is 11.5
